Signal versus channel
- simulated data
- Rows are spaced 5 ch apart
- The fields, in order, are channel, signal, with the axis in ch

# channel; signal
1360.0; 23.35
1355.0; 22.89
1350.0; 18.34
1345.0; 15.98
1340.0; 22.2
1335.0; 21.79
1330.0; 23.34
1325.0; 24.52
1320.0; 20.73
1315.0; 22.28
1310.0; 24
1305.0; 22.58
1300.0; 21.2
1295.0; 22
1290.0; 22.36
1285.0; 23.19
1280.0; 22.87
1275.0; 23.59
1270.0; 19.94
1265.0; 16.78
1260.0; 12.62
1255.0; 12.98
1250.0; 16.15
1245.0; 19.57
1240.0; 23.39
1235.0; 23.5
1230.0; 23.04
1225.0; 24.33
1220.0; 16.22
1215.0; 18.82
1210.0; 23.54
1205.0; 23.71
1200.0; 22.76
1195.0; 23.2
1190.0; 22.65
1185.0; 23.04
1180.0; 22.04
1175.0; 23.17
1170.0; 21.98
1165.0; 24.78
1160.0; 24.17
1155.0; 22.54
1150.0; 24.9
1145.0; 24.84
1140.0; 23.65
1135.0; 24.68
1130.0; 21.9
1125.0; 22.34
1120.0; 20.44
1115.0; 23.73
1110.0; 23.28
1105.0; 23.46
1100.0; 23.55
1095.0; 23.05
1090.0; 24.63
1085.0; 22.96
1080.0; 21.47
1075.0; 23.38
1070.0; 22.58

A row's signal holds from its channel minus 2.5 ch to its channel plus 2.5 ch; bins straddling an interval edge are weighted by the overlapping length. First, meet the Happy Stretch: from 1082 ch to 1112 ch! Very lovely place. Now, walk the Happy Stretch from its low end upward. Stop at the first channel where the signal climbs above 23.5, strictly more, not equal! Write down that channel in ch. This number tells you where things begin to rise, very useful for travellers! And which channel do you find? 1090.0 ch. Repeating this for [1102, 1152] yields 1115.0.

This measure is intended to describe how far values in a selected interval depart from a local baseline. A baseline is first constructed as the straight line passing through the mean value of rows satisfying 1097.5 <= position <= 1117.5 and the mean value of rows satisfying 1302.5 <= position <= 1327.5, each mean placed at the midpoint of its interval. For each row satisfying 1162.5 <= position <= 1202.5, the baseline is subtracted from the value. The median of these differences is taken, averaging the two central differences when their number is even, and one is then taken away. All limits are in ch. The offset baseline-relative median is -1.3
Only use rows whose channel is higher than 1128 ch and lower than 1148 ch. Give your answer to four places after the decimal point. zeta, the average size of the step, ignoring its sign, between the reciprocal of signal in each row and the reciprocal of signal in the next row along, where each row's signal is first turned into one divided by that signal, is 0.0030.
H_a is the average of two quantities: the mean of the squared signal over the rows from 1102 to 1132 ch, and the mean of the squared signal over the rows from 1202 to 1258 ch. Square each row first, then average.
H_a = 471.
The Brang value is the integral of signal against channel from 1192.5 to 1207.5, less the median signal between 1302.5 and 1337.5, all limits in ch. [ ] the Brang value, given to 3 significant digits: 326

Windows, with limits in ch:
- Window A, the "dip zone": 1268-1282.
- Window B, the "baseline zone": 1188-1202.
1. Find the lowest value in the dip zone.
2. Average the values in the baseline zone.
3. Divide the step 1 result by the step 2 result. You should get 0.87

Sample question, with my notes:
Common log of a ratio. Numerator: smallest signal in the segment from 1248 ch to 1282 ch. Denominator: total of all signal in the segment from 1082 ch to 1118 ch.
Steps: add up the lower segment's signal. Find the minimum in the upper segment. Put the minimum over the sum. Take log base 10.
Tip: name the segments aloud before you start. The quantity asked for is -1.12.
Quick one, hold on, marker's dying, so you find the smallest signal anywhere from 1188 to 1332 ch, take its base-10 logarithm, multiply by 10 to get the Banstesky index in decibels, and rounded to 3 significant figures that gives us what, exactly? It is 11.0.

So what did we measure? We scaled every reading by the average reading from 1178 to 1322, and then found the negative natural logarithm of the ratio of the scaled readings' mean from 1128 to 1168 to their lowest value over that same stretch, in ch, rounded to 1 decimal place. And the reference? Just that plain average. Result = -0.1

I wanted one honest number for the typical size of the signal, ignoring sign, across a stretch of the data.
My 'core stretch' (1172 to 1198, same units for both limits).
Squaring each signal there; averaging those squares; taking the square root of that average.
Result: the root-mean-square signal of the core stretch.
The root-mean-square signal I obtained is 22.8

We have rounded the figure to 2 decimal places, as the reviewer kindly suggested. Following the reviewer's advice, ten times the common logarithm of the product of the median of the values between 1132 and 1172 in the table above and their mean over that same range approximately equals 27.67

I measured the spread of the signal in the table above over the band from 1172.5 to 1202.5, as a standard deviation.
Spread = 0.4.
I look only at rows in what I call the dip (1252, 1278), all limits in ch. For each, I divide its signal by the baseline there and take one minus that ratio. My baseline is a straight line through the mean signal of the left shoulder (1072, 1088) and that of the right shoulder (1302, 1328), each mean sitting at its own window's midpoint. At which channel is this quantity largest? 1260.0 ch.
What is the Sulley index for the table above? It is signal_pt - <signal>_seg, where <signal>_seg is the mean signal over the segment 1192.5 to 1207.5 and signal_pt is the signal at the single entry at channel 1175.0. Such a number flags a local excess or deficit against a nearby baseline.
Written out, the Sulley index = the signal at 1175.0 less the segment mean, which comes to -0.1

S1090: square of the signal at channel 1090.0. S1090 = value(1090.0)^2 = 607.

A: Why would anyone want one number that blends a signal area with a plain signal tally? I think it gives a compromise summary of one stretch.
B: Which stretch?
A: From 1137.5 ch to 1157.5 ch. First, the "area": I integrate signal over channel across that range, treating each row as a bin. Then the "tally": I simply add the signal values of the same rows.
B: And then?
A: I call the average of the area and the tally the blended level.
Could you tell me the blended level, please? 288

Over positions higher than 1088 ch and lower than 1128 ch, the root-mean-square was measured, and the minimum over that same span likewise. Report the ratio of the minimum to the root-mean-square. 0.89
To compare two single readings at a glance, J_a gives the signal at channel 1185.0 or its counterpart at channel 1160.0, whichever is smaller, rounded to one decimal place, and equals 23.0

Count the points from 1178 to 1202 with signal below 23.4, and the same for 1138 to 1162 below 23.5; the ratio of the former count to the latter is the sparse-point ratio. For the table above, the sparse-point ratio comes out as 5.0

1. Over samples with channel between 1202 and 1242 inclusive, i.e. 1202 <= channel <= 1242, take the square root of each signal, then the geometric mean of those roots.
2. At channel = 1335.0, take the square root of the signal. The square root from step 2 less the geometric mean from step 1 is -0.01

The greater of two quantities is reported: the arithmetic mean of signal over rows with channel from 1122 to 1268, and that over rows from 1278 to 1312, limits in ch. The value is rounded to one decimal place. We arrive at 22.6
